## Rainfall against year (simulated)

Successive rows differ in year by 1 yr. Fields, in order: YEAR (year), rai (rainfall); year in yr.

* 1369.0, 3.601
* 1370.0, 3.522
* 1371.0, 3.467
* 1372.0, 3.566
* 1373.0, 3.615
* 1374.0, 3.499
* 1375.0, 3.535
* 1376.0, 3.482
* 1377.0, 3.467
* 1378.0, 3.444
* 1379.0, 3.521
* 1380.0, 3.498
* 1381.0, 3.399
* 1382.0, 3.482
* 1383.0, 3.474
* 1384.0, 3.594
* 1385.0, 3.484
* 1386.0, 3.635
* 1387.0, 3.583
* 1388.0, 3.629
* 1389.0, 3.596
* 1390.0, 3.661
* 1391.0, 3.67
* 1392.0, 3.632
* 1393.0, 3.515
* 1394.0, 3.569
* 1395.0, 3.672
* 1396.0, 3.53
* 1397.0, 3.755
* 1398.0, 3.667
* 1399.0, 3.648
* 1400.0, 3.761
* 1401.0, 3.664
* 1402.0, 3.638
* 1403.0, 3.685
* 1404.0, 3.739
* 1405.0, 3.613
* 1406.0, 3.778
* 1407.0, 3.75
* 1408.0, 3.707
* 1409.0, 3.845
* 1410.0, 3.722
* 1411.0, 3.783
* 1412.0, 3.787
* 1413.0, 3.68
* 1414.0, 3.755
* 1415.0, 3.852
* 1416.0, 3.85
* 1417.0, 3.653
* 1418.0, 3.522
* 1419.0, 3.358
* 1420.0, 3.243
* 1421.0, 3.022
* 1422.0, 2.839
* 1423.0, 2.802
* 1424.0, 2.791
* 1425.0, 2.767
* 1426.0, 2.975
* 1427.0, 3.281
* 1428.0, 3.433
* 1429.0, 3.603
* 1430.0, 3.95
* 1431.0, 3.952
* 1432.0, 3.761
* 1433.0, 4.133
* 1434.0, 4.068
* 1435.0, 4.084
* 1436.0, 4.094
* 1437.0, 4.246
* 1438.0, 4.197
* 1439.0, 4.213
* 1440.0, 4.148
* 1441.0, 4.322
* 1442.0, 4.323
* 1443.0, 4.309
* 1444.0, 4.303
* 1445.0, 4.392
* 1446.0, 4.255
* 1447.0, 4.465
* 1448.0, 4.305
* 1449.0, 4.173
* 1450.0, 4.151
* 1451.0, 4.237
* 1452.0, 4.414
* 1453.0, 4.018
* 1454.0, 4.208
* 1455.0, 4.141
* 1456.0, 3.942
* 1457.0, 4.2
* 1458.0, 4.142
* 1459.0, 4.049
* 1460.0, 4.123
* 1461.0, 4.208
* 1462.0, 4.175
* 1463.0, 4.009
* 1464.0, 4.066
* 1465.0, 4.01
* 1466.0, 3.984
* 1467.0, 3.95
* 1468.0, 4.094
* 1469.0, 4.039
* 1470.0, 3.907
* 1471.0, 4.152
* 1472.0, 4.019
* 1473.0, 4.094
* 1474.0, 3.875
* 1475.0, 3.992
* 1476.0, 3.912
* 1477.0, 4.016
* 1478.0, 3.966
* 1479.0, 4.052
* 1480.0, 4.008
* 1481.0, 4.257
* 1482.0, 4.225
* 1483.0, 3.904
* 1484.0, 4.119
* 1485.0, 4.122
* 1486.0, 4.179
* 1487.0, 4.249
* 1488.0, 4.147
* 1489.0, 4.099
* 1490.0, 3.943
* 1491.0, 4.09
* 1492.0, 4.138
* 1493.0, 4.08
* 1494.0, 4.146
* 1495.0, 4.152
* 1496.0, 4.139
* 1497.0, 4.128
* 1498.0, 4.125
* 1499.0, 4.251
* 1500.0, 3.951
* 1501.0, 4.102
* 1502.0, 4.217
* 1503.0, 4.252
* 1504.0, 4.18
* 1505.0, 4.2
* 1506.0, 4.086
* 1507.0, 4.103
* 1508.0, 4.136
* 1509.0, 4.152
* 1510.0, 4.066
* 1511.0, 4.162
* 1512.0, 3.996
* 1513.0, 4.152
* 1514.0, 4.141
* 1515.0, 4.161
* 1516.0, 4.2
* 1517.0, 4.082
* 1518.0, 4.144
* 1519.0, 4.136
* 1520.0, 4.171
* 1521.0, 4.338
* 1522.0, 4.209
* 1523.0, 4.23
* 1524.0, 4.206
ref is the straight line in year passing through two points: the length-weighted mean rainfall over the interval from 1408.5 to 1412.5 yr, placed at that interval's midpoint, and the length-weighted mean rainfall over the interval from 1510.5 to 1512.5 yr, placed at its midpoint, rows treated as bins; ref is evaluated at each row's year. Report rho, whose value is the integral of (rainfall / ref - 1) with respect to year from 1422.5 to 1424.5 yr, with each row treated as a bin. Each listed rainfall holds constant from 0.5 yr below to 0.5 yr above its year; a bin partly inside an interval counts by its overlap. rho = -0.5 yr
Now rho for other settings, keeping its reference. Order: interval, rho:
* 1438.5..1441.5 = 0.3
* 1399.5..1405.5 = -0.1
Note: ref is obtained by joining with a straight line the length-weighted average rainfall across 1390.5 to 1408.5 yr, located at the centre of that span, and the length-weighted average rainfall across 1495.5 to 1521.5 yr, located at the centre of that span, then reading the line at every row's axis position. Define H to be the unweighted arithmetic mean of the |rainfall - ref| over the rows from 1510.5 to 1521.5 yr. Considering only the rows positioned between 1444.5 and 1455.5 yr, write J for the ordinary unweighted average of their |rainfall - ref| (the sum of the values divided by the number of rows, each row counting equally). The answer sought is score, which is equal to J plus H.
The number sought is 0.4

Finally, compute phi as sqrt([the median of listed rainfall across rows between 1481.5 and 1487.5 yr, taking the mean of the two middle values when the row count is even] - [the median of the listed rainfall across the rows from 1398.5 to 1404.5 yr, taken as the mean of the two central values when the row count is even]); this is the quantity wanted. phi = 0.69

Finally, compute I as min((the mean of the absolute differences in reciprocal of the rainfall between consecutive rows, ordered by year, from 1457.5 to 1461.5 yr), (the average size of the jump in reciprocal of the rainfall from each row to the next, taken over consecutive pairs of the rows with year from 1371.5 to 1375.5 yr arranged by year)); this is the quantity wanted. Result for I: 0.0050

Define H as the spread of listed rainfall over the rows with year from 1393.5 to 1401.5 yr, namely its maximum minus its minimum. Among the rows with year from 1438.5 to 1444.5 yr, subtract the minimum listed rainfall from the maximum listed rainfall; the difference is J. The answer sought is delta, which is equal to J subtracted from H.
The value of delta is 0.06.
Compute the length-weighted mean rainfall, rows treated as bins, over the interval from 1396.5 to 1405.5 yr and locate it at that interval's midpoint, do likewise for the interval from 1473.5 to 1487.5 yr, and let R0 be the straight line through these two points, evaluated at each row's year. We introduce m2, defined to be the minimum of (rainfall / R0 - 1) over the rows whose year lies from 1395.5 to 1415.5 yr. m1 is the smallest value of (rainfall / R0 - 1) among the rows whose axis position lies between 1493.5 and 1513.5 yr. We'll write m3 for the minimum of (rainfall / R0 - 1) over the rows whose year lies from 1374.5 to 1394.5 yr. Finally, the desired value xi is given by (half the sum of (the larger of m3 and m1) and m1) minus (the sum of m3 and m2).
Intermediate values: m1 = -0.051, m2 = -0.04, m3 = -0.053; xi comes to 0.04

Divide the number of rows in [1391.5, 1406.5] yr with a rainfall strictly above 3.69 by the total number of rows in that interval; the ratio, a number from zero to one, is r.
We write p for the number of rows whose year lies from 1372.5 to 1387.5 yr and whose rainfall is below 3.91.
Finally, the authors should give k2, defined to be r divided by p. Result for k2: 0.02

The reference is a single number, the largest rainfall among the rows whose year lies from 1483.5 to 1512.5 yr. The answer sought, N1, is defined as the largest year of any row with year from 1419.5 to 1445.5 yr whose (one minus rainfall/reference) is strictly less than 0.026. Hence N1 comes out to 1445.0 yr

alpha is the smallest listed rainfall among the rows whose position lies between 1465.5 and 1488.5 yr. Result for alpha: 3.875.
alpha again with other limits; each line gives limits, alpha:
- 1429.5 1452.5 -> 3.761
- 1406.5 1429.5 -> 2.767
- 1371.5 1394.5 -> 3.399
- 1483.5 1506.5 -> 3.943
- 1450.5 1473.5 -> 3.907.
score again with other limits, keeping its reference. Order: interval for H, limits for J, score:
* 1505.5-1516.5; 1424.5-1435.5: 0.4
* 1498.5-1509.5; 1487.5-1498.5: 0.1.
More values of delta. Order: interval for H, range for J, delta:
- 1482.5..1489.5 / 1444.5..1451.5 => 0.03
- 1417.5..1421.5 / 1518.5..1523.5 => 0.30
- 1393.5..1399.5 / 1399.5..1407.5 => 0.06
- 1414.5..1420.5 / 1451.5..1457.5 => 0.14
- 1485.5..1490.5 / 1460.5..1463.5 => 0.11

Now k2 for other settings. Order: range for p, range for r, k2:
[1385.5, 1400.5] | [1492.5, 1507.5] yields 0.07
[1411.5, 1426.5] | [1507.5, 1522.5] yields 0.07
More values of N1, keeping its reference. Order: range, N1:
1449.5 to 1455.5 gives 1454.0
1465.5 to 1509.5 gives 1509.0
